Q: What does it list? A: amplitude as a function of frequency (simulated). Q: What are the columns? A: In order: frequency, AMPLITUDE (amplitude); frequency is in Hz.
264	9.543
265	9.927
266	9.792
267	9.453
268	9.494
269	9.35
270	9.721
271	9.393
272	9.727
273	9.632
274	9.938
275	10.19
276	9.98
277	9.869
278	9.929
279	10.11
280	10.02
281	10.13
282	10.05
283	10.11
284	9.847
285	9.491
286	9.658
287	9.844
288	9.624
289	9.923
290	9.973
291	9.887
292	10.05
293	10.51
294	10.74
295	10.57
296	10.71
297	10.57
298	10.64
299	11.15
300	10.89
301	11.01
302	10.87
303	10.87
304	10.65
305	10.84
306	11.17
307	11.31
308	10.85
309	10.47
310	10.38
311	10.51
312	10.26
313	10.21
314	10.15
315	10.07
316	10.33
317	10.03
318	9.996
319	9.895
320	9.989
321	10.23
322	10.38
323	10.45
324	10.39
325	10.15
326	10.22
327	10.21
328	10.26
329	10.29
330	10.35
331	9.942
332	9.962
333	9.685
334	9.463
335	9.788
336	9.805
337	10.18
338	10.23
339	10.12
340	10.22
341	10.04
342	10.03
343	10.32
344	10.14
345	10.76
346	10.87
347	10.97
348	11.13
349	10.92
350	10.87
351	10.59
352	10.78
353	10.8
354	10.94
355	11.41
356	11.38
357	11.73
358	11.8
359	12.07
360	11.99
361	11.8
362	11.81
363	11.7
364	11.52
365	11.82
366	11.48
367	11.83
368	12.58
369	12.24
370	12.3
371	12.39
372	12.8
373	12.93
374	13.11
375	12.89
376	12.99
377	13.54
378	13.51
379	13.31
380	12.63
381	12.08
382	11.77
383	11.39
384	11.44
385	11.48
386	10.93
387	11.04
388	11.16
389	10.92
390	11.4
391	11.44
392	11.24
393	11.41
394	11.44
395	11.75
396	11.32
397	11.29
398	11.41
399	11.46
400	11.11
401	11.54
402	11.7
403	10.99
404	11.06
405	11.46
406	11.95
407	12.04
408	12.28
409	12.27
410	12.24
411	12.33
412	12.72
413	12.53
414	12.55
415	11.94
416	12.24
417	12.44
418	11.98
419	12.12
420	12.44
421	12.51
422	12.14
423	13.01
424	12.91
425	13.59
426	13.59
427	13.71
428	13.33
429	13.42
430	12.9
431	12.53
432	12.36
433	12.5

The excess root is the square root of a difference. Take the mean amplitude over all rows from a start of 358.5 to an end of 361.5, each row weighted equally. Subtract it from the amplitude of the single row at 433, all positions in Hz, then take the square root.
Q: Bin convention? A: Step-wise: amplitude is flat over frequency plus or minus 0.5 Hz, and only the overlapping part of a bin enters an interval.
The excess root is 0.74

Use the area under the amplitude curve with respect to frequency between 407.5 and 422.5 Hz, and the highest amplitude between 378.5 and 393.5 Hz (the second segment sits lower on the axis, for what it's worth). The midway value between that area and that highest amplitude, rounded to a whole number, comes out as 99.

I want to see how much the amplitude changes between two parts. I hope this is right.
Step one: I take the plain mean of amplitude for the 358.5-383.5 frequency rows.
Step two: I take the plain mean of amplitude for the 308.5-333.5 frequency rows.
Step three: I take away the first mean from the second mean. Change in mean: -2.1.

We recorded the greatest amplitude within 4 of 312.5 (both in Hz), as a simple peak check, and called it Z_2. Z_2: 10.51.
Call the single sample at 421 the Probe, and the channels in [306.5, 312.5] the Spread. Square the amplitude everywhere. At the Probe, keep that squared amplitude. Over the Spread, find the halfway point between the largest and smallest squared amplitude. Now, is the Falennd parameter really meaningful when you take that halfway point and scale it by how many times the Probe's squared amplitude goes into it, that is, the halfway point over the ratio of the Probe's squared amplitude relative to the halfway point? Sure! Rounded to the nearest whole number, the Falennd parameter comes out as 87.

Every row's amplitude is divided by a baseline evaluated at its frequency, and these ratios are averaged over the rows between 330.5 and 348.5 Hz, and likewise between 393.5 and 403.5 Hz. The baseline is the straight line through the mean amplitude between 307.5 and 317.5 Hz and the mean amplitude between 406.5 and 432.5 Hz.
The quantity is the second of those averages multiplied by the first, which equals 0.88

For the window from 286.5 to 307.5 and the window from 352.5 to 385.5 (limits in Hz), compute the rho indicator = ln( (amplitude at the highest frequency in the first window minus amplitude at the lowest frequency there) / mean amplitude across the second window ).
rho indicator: -2.1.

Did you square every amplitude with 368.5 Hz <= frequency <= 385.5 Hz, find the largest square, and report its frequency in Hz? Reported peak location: 377 Hz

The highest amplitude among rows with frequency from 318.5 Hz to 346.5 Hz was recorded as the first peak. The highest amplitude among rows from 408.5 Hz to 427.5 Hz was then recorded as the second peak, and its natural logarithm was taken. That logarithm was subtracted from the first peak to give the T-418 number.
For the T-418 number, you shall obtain 8.3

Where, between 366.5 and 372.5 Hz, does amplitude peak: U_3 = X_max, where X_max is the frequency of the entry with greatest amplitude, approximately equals 372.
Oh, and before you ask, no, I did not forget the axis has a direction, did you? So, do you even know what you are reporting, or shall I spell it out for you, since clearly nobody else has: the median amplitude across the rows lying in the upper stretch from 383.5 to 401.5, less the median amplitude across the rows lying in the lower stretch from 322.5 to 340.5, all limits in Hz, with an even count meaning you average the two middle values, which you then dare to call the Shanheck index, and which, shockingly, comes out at 1.2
